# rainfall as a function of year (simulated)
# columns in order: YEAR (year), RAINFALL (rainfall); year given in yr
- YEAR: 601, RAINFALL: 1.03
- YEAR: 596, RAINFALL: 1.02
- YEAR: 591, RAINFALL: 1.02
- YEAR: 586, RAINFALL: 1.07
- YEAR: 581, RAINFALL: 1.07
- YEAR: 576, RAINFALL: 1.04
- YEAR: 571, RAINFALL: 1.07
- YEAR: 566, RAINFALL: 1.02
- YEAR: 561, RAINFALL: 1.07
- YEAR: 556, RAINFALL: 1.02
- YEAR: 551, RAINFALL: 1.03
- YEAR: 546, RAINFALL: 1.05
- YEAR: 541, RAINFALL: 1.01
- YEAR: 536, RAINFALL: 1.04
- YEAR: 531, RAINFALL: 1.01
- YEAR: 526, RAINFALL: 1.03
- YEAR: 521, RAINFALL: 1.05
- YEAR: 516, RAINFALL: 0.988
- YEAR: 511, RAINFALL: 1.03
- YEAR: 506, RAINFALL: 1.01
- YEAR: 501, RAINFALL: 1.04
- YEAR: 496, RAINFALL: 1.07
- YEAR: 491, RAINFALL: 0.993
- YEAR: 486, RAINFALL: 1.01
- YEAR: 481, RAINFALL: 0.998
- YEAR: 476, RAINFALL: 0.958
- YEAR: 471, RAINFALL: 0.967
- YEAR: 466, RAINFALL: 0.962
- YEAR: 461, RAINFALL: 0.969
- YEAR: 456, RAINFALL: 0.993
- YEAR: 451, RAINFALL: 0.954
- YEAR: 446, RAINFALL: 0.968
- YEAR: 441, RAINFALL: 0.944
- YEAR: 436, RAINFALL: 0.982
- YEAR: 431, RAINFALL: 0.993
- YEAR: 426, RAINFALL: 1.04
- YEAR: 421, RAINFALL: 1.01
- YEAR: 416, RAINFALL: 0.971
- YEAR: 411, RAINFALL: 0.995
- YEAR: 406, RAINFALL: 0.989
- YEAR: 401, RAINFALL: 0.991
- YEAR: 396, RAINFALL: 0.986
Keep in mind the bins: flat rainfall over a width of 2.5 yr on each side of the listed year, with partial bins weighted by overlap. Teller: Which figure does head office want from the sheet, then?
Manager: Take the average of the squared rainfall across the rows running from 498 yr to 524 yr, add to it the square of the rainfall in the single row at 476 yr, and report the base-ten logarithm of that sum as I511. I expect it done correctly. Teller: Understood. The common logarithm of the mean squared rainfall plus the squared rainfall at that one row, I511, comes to 0.294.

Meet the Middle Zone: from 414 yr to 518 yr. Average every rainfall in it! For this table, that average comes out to 0.993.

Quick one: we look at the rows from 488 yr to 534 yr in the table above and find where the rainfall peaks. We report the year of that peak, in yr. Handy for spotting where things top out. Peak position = 496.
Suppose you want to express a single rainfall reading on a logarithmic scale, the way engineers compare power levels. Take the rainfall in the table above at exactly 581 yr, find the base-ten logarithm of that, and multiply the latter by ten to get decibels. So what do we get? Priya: 0.29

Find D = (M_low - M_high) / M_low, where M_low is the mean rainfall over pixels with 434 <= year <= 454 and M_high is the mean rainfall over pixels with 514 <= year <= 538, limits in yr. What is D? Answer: -0.064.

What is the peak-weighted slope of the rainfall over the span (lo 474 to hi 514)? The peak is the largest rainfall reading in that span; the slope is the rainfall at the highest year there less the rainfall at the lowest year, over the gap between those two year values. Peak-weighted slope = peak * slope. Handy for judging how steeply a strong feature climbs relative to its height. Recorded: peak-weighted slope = 0.0022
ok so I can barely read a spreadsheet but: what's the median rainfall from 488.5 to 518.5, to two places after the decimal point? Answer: 1.02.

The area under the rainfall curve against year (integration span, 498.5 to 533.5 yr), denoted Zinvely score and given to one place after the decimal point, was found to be 35.8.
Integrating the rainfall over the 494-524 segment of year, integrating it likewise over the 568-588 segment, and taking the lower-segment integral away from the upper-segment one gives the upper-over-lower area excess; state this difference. -10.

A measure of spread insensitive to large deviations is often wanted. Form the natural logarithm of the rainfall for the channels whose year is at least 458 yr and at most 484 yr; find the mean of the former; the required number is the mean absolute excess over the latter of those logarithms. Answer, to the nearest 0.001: 0.011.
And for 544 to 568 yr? 0.017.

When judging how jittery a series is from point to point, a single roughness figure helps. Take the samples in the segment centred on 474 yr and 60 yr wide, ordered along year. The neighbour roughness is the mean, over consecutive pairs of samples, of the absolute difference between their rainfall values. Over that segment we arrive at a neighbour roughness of 0.0249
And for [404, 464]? 0.0269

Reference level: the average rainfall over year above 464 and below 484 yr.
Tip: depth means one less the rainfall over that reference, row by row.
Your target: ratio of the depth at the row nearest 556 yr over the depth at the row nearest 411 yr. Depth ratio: 2.1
